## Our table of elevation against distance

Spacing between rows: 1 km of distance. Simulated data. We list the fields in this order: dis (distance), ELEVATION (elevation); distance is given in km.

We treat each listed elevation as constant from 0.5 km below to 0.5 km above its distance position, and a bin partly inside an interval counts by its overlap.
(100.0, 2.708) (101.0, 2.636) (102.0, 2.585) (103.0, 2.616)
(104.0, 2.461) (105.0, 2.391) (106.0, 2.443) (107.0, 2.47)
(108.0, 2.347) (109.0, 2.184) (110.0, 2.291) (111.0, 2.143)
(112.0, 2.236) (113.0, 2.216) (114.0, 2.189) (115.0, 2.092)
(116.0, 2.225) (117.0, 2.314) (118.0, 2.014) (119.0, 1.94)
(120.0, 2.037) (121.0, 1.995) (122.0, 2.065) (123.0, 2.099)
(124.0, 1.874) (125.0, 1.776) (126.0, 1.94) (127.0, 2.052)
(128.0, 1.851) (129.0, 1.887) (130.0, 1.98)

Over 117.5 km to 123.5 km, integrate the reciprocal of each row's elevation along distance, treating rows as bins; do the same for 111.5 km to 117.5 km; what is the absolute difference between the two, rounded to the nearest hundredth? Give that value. 0.25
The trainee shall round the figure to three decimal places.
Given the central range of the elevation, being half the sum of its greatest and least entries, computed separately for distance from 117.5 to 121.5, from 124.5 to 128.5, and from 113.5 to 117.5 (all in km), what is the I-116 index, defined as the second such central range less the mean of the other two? -0.182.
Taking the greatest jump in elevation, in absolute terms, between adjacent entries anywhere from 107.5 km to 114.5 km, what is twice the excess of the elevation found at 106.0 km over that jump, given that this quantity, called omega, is 4.56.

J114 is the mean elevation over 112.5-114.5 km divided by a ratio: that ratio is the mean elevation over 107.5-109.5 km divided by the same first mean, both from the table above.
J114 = 2.14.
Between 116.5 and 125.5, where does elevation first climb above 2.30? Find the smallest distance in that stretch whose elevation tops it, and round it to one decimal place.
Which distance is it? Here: 117.0 km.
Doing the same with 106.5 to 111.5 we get 107.0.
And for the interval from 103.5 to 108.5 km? 104.0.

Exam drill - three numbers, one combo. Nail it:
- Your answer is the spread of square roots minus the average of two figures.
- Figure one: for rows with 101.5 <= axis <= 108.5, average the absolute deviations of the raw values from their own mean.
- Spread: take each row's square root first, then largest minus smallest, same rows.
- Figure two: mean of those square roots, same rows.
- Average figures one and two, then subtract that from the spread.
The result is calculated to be -0.737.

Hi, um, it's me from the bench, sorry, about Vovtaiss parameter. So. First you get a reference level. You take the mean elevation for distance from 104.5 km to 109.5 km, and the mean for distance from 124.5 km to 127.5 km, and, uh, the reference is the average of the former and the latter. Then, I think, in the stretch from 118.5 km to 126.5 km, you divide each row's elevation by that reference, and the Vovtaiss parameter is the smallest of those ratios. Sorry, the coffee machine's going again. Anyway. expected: 0.83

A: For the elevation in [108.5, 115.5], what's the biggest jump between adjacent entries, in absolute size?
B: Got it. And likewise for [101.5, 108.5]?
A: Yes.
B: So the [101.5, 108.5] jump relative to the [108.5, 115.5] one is 1.05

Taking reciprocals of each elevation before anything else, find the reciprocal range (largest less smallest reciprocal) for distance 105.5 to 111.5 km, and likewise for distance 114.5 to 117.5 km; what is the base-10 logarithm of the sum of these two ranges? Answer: -0.97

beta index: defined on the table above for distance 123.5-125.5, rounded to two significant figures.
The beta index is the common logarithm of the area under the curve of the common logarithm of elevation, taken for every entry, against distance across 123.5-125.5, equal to -0.28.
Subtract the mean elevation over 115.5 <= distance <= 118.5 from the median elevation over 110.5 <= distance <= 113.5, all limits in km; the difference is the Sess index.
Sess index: 0.03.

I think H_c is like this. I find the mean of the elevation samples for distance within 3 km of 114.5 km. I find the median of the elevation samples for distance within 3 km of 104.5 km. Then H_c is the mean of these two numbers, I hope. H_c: 2.34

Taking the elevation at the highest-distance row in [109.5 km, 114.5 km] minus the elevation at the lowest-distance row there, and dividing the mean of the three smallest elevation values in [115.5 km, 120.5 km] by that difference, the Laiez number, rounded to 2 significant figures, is -20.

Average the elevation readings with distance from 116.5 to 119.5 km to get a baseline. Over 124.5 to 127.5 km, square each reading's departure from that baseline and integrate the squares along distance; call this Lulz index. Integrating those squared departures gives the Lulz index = 0.12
